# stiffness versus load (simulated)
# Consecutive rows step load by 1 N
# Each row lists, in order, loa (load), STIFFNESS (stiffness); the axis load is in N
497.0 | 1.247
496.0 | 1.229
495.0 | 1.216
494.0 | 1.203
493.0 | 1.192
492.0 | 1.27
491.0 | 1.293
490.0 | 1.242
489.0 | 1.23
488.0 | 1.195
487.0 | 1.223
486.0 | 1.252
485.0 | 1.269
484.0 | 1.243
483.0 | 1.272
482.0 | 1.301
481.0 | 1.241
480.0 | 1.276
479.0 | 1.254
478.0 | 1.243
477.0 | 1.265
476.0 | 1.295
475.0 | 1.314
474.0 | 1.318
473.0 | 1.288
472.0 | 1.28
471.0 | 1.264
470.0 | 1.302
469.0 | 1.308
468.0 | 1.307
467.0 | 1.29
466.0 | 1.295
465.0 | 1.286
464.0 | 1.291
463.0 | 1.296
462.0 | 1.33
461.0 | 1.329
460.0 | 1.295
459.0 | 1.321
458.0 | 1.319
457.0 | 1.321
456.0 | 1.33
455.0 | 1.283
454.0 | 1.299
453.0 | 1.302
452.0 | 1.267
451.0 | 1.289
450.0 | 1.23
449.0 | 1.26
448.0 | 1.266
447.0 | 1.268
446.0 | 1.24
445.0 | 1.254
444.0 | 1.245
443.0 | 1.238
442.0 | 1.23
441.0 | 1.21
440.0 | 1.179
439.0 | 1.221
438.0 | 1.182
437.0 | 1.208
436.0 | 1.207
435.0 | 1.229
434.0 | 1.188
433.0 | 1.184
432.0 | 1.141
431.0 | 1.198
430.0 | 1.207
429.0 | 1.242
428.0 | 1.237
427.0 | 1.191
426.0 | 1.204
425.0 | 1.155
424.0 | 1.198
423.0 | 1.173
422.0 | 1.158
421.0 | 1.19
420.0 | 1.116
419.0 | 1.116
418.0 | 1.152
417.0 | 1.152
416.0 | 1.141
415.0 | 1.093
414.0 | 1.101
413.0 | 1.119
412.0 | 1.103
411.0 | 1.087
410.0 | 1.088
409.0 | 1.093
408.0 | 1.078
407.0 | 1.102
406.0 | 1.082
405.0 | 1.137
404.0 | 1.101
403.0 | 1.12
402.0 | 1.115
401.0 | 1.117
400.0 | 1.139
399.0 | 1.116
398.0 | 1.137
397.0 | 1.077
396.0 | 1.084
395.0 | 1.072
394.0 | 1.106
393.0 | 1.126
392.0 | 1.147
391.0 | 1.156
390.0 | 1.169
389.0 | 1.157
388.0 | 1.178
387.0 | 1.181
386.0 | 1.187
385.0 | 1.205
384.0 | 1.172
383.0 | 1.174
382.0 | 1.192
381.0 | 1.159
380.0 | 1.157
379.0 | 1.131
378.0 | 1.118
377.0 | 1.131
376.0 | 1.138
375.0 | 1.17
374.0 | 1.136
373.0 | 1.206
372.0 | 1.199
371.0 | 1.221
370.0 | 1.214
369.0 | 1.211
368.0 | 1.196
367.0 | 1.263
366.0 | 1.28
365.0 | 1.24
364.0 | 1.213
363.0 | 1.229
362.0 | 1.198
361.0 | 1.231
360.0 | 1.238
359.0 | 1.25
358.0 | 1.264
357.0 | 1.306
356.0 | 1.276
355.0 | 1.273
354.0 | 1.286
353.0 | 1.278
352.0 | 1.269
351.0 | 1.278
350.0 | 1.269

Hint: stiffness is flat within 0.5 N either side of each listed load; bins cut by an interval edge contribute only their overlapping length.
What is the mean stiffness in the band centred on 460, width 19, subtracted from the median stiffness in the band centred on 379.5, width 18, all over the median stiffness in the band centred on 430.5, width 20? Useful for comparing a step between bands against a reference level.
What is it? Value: -0.109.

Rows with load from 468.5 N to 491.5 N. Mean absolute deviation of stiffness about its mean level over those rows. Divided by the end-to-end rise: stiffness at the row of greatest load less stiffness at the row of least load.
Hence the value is -1.7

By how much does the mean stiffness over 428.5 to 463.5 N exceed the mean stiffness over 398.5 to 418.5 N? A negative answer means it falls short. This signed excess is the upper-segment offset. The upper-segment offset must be 0.140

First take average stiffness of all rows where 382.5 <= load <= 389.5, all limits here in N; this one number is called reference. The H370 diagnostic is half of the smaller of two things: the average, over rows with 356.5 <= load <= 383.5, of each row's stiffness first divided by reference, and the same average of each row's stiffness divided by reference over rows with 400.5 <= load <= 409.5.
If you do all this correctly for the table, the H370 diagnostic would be 0.47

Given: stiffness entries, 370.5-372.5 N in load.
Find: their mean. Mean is 1.21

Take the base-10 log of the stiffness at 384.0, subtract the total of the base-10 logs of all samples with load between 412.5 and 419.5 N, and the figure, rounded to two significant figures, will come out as -0.29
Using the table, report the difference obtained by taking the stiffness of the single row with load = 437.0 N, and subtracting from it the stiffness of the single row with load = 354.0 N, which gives -0.08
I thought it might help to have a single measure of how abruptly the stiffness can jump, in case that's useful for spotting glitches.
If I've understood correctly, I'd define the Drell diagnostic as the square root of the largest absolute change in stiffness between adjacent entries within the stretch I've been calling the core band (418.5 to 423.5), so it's 0.27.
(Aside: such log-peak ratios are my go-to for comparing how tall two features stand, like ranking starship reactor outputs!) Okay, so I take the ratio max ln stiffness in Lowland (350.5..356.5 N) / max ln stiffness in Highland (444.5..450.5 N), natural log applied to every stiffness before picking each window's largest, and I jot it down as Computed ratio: 1.1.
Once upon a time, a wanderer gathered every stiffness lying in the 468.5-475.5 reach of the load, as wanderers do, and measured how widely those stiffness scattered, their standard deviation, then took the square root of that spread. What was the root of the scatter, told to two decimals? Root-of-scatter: 0.14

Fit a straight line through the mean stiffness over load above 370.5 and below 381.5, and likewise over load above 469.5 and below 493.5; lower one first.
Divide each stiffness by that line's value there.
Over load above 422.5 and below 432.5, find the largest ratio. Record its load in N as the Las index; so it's 429.0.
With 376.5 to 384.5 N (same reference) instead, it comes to 382.0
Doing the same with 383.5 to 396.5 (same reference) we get 385.0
